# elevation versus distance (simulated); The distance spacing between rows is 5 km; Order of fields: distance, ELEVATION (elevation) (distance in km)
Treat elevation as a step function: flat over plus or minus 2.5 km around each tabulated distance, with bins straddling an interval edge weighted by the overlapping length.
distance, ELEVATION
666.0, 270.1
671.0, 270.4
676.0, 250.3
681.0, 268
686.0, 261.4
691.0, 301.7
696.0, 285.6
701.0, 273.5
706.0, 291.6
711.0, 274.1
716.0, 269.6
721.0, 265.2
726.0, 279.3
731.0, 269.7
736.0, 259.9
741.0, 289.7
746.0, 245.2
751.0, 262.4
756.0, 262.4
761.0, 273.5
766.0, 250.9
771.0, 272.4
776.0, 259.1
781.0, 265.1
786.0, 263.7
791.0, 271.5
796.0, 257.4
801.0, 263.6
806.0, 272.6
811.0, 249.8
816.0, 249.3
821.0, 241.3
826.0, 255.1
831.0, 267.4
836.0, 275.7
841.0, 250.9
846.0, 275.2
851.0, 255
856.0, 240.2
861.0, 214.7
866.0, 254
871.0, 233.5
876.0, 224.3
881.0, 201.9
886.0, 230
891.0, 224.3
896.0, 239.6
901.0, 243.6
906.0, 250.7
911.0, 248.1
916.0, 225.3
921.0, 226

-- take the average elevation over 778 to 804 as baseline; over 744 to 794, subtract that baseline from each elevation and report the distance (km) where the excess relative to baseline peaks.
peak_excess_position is 761.0 km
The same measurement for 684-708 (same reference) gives 691.0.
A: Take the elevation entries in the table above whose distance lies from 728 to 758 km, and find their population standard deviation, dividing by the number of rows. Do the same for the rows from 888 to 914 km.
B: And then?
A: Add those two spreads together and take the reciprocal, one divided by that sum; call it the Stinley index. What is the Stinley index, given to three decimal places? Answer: 0.044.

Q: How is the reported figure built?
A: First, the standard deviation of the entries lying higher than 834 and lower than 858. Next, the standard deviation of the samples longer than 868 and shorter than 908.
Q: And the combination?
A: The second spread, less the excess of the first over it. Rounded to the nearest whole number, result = 14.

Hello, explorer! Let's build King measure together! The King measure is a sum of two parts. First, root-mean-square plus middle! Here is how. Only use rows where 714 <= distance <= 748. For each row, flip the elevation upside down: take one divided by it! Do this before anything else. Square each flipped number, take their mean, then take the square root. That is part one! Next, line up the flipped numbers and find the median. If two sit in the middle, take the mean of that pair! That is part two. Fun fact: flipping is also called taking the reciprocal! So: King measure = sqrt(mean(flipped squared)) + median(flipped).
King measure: 0.0074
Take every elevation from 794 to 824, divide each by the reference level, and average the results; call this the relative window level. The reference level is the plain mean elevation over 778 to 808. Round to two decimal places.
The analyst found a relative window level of 0.96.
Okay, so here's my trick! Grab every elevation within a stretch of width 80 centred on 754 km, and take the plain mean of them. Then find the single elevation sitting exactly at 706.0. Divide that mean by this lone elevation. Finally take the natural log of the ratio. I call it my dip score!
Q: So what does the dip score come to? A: -0.091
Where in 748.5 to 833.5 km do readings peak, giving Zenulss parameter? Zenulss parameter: 761.0 km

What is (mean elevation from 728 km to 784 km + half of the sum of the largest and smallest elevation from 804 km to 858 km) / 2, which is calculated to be 261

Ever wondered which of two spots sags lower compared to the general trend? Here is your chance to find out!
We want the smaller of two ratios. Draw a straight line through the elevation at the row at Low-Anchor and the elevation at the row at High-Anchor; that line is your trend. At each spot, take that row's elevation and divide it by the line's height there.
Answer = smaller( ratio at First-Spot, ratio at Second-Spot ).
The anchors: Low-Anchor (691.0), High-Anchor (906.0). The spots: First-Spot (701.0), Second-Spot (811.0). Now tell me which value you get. 0.914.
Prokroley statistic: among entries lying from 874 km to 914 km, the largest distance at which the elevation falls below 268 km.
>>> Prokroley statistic 911.0 km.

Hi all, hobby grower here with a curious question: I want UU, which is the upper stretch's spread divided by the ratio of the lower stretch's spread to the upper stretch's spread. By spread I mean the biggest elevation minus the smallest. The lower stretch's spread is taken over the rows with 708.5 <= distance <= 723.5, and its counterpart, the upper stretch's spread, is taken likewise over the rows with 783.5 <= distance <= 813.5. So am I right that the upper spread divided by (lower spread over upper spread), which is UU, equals 58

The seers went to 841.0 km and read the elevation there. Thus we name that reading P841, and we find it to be 250.9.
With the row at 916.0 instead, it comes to 225.3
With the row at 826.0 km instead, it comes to 255.1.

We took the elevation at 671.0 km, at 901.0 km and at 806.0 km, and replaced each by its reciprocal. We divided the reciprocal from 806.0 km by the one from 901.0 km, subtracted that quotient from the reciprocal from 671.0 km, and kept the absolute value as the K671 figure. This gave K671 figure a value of 0.89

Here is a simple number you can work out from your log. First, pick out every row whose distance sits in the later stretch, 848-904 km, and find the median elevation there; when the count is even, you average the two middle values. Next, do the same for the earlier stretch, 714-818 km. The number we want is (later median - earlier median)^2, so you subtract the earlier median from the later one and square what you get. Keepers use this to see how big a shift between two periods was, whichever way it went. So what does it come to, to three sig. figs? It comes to 912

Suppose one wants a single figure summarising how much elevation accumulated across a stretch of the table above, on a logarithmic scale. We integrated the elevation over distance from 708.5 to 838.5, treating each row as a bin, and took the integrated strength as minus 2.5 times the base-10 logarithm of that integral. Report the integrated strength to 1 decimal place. -11.3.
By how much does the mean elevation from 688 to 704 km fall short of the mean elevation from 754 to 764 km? -19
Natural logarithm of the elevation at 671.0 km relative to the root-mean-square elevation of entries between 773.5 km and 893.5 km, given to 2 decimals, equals 0.08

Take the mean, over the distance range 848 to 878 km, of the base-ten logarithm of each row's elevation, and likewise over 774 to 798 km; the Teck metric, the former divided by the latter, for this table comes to 0.981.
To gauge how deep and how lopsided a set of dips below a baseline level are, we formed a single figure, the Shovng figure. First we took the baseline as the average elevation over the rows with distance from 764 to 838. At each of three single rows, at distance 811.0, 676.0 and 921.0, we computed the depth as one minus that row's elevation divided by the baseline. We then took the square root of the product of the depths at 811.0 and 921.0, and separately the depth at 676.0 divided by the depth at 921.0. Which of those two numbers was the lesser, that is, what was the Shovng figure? 0.1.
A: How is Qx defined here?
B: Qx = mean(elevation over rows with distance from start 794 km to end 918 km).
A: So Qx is 246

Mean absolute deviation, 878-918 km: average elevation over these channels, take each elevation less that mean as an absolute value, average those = 12.6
